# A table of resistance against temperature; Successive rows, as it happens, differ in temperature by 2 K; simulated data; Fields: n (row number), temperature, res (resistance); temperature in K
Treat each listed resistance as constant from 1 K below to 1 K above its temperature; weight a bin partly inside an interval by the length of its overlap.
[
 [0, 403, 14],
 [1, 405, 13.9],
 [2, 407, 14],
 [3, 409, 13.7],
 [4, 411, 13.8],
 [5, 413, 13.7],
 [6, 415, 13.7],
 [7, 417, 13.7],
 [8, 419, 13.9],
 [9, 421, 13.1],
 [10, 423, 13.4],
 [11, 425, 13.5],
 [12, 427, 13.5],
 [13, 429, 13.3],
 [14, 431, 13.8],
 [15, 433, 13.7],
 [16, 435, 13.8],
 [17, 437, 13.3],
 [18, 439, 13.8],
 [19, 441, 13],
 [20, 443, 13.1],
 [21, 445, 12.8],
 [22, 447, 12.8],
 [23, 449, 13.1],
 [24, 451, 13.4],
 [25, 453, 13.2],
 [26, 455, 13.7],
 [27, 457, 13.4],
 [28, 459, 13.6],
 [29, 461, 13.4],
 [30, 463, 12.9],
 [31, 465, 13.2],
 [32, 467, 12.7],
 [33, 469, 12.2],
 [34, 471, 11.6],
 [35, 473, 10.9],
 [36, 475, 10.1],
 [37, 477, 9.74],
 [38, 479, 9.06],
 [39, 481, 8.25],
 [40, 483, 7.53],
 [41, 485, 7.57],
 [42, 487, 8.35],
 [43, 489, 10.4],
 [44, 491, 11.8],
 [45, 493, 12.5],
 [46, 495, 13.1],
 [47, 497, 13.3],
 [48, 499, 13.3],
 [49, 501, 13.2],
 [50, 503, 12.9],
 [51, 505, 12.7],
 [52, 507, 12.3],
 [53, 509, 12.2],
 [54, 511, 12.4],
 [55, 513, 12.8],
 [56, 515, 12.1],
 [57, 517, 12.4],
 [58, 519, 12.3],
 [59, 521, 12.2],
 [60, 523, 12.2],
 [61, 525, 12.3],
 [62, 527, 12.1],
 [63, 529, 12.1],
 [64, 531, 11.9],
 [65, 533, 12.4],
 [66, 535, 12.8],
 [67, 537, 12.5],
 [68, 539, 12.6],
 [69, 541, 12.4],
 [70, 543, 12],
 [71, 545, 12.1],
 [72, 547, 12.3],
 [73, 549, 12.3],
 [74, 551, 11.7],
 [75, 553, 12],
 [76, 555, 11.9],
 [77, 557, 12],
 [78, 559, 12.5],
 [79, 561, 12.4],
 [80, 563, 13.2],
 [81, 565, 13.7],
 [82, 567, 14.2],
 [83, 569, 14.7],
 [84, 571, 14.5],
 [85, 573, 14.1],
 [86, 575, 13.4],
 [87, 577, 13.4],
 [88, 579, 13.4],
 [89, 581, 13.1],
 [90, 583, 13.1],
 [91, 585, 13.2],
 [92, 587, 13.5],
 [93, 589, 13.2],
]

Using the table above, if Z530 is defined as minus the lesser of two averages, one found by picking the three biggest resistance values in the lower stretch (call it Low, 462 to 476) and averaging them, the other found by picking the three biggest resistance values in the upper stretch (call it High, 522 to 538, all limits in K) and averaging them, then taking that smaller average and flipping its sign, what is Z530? -12.6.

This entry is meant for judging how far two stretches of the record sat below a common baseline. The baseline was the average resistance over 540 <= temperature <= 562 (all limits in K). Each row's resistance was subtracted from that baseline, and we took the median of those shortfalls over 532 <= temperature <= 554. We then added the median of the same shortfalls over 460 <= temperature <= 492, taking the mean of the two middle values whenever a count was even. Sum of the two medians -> 1.34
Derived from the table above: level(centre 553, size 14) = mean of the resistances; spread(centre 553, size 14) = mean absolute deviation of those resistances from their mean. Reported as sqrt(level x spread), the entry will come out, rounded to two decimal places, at 1.66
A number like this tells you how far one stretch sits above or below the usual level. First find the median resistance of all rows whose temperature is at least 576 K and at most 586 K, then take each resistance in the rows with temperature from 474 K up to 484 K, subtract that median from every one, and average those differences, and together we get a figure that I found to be -4.3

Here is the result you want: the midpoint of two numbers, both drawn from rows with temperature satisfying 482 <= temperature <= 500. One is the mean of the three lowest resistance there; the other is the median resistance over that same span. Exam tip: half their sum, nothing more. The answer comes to 9.8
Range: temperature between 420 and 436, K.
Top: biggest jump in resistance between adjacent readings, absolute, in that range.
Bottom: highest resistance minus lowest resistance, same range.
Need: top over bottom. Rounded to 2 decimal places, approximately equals 0.71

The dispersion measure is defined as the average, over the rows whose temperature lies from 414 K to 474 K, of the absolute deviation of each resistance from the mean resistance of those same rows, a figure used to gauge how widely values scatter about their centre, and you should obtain 0.45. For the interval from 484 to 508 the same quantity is 1.51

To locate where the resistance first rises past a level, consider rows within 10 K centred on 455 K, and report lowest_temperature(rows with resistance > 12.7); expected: 451 K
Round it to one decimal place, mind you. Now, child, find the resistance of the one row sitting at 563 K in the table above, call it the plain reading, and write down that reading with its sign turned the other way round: -13.2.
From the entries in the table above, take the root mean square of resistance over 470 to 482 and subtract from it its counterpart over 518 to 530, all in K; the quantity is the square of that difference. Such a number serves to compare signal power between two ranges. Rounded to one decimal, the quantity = 4.8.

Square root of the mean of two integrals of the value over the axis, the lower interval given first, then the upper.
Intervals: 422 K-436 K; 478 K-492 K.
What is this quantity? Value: 12.57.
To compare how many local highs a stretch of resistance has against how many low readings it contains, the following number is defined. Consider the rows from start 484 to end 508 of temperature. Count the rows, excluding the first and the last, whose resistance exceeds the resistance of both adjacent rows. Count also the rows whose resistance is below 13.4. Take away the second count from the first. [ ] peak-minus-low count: -12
